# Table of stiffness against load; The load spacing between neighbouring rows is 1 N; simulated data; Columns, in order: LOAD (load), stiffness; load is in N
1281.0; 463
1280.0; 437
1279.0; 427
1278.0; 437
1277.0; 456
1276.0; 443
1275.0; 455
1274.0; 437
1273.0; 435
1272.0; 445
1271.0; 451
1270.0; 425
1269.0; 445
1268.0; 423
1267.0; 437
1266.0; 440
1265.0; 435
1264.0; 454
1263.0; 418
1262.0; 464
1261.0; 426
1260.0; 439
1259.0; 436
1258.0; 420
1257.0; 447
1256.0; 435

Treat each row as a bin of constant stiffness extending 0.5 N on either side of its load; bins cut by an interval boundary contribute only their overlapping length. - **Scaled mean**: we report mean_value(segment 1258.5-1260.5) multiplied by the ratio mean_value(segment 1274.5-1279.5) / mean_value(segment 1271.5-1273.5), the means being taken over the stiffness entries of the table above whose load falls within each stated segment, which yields 441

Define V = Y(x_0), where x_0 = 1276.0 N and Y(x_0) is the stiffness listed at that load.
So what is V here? 443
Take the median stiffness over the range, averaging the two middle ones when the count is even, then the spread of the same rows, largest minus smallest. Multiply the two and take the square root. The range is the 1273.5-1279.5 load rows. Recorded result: 113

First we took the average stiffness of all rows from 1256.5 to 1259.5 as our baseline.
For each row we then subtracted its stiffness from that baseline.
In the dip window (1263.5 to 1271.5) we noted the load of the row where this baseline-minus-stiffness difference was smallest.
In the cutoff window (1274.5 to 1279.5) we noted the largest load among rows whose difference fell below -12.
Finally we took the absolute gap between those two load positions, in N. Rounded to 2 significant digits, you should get 13 N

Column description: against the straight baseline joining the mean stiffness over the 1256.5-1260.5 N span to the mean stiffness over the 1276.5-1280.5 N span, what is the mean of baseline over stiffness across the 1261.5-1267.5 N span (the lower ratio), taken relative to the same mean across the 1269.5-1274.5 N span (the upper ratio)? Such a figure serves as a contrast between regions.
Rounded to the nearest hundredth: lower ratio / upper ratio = 0.99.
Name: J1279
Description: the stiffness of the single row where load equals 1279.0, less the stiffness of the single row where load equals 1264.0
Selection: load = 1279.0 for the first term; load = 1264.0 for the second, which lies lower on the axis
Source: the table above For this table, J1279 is -27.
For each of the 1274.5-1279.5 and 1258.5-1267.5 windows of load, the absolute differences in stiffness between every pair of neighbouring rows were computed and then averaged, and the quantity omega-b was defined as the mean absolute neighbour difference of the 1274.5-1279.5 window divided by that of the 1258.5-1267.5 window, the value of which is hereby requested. 0.7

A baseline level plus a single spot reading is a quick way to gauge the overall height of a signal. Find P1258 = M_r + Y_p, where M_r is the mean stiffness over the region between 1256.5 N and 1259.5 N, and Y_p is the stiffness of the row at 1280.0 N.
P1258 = 871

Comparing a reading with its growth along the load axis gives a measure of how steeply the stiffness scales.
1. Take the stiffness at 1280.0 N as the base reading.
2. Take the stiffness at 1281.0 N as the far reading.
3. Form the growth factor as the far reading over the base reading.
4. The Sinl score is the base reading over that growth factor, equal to 412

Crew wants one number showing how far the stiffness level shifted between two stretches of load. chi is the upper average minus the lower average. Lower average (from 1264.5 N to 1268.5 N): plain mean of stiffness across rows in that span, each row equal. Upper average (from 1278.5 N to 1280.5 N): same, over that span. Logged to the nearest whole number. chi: -2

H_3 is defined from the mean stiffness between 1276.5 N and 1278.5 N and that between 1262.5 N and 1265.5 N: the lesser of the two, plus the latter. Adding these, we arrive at 871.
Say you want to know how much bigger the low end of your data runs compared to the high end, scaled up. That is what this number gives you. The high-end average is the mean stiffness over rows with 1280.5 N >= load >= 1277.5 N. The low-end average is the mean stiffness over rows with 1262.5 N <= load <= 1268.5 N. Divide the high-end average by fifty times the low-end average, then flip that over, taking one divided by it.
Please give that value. 50.1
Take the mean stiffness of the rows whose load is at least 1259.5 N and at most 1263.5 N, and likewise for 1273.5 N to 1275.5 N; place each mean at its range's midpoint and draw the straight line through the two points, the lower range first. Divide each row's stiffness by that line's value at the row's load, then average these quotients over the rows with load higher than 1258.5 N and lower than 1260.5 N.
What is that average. 1.00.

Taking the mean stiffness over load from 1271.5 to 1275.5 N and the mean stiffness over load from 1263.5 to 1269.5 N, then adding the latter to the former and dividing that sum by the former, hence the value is 1.99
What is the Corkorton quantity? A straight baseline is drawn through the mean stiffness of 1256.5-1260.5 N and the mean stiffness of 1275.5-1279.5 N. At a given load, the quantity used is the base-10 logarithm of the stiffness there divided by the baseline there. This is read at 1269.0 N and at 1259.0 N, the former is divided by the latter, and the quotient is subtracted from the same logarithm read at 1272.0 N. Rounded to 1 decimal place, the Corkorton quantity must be -18.0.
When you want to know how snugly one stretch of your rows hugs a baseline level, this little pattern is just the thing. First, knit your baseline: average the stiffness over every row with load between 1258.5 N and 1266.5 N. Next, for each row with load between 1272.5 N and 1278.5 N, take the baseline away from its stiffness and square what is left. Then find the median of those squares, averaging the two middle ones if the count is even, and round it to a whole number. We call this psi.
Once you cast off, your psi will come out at 16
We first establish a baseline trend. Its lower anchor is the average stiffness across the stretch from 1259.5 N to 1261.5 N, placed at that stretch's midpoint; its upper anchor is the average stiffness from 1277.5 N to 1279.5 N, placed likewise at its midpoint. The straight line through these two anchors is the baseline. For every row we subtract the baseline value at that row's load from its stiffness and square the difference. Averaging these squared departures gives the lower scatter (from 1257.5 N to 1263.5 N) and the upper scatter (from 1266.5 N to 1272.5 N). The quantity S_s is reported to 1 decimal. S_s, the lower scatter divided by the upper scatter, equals 1.7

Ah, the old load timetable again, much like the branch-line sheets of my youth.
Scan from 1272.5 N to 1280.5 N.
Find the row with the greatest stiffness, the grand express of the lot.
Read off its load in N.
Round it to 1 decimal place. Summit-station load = 1277.0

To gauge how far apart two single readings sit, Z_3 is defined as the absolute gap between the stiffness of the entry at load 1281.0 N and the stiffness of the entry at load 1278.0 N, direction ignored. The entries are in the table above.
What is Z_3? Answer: 26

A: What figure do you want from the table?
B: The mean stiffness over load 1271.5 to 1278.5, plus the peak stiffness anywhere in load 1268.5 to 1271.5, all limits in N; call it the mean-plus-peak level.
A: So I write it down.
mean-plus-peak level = 895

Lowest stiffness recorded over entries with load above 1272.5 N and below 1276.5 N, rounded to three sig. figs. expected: 435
